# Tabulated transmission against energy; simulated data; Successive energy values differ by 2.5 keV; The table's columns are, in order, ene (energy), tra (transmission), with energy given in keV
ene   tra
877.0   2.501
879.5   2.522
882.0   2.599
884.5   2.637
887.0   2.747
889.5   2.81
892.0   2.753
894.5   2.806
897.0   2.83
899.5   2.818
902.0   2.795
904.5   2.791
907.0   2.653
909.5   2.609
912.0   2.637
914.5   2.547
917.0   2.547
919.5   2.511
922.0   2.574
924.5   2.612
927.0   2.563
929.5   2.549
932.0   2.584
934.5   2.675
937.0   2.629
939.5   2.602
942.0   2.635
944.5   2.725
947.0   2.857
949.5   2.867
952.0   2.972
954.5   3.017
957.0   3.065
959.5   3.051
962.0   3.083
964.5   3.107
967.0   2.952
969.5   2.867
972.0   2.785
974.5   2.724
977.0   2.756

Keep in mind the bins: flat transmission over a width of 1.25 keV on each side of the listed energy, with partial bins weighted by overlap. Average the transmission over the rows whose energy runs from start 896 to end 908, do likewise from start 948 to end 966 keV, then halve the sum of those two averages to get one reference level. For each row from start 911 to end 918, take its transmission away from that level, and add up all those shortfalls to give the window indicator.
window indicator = 0.97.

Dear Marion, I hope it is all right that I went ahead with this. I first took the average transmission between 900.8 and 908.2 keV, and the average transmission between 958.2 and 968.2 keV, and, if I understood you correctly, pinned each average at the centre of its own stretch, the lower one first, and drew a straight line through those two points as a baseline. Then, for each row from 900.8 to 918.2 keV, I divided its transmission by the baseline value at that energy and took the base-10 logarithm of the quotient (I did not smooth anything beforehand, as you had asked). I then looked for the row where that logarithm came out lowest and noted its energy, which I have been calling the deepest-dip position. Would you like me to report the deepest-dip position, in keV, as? 917.0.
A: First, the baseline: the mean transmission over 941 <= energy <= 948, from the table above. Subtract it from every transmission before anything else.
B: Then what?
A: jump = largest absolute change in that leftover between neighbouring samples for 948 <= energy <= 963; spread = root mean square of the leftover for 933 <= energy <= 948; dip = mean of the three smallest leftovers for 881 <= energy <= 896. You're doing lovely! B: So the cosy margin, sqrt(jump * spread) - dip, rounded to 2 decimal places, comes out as 0.18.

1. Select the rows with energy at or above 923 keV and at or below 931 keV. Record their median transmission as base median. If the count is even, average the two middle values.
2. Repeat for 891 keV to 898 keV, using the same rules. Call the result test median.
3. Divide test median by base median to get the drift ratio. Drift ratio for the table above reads 1.09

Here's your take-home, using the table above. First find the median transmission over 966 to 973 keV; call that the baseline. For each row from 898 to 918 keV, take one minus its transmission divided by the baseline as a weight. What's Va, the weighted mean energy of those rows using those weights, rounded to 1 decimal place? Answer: 911.2 keV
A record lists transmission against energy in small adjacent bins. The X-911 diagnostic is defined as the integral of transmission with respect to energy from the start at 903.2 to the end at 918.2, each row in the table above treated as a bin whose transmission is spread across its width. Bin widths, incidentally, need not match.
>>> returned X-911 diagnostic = 39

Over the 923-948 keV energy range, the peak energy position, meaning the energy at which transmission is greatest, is 947.0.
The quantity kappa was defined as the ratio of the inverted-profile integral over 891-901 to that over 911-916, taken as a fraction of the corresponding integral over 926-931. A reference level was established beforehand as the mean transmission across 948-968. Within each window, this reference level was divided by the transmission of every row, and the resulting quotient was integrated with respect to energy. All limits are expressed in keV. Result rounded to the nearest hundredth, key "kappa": 0.31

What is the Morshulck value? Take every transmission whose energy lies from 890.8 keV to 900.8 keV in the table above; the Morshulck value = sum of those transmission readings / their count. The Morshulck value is 2.80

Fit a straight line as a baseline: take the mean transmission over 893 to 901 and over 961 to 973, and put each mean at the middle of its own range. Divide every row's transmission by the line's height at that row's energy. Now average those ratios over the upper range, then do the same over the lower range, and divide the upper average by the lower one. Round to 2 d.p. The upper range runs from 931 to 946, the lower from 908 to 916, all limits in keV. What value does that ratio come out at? 1.00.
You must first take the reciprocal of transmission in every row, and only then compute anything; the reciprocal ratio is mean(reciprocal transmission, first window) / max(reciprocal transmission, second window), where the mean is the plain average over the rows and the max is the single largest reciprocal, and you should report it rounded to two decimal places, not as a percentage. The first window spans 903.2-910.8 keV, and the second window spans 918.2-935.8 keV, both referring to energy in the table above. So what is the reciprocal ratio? 0.94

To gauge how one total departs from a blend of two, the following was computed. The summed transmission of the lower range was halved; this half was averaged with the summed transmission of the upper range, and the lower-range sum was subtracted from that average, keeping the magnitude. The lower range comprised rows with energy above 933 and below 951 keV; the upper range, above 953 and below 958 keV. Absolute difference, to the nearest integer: 11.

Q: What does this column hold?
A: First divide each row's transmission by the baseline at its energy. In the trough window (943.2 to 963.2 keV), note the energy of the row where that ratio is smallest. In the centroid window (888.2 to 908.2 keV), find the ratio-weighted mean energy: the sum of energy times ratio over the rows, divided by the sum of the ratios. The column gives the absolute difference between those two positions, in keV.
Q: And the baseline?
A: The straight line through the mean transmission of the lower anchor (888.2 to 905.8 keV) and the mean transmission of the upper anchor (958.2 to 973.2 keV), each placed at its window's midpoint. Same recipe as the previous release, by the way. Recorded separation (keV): 46.3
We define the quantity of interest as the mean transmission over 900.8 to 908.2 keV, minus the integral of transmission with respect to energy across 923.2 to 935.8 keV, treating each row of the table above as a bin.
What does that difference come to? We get -30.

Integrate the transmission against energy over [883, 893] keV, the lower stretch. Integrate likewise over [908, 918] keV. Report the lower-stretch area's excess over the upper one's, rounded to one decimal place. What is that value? 1.5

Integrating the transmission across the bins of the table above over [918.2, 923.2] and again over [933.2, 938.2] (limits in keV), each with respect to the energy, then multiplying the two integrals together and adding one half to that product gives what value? 169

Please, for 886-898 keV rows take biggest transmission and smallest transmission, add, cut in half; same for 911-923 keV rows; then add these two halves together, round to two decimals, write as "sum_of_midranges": 5.36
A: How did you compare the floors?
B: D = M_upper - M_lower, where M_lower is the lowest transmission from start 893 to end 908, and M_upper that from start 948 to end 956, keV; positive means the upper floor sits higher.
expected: 0.21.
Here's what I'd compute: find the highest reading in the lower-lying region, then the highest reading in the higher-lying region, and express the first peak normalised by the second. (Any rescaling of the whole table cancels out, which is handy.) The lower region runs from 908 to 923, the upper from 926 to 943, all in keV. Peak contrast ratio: 0.99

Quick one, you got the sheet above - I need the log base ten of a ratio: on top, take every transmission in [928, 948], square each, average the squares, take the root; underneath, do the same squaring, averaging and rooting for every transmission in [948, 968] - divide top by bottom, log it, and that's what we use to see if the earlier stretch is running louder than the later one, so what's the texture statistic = -0.055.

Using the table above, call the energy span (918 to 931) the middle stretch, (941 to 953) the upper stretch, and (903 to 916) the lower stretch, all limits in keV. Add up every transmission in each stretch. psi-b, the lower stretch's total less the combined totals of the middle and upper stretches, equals -13.6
